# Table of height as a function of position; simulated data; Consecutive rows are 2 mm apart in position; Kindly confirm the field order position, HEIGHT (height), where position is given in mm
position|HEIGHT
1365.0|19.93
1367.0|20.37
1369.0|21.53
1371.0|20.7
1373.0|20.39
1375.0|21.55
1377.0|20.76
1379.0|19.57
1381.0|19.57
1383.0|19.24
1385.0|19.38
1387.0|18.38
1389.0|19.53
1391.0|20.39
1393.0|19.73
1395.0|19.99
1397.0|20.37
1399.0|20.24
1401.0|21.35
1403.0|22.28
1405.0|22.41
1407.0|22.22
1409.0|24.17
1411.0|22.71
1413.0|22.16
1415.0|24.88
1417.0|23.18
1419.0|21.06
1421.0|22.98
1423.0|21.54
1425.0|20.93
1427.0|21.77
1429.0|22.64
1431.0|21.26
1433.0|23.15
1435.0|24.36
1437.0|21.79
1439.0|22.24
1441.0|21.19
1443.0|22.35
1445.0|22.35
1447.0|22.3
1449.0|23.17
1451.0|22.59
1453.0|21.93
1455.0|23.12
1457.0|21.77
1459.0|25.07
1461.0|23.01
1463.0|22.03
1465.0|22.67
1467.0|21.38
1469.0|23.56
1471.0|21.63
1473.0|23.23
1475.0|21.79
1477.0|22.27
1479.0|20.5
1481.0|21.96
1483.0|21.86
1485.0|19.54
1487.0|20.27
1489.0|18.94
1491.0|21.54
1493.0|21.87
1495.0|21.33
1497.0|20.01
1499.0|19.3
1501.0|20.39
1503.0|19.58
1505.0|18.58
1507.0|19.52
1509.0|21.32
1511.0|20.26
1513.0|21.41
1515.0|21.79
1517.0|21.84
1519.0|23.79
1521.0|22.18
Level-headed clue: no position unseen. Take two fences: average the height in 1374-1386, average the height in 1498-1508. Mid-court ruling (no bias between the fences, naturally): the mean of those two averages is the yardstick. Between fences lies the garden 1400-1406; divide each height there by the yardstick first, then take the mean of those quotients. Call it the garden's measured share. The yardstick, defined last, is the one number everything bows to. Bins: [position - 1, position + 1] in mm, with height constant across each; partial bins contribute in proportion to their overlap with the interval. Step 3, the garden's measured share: 1.12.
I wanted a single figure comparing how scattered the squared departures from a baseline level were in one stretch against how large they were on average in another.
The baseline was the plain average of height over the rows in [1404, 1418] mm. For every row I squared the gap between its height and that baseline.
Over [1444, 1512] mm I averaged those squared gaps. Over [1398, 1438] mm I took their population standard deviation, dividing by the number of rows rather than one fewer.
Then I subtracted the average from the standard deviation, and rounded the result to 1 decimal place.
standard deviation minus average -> -2.7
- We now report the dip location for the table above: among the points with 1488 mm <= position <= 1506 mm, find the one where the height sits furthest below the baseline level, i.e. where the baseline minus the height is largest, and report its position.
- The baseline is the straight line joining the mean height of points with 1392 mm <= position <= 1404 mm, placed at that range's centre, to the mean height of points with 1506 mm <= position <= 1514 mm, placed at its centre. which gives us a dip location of 1505.0 mm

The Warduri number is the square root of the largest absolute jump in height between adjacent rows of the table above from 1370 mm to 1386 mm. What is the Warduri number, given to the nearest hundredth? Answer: 1.09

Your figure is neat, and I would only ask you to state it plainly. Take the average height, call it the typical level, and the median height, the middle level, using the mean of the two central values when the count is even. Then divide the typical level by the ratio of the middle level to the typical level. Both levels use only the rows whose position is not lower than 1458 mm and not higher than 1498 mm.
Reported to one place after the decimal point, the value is 21.6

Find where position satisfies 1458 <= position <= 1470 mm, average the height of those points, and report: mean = 23.0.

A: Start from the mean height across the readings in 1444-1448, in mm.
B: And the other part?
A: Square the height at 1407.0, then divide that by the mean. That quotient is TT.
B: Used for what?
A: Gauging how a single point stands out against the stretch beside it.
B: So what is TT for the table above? 22.1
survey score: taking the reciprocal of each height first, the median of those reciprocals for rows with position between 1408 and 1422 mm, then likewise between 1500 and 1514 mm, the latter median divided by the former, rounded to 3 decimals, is 1.134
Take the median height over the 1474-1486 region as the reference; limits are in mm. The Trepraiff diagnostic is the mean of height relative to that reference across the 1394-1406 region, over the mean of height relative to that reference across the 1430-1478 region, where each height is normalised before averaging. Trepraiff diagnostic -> 0.94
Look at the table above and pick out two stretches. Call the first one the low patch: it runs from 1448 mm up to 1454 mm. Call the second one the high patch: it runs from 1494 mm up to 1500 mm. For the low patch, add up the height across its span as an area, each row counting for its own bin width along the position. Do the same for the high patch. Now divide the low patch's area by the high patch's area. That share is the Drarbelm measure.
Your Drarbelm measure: 1.12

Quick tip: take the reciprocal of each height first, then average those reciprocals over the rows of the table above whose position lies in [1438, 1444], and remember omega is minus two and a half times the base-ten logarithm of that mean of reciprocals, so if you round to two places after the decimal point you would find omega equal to 3.35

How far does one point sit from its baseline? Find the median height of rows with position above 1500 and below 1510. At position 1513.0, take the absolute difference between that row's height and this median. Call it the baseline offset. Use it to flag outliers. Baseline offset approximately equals 1.8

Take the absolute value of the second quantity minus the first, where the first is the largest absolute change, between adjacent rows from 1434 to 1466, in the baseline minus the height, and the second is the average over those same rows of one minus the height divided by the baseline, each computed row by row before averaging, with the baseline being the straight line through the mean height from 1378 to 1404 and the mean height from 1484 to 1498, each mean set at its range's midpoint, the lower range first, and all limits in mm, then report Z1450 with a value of 3.4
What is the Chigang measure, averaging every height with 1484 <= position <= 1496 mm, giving 20.6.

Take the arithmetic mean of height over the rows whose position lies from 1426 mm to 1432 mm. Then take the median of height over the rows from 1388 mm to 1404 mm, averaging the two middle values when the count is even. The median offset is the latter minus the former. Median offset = -1.6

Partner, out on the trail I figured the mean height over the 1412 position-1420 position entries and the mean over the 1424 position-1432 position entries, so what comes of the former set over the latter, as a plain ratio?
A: 1.05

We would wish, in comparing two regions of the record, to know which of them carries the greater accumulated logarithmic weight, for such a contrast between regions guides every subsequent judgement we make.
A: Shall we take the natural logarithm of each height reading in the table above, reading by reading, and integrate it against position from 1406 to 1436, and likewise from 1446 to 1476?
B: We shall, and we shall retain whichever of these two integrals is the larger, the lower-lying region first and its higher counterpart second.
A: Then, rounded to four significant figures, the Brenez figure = 93.54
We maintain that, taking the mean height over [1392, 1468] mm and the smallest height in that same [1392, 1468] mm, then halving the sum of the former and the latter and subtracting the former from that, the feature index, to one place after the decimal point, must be -1.2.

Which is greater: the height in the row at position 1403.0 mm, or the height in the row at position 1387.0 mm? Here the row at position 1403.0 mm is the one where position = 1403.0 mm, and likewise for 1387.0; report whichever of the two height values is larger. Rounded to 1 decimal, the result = 22.3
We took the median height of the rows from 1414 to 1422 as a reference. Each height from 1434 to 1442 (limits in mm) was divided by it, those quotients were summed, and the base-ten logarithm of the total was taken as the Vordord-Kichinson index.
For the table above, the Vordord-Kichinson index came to 0.589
